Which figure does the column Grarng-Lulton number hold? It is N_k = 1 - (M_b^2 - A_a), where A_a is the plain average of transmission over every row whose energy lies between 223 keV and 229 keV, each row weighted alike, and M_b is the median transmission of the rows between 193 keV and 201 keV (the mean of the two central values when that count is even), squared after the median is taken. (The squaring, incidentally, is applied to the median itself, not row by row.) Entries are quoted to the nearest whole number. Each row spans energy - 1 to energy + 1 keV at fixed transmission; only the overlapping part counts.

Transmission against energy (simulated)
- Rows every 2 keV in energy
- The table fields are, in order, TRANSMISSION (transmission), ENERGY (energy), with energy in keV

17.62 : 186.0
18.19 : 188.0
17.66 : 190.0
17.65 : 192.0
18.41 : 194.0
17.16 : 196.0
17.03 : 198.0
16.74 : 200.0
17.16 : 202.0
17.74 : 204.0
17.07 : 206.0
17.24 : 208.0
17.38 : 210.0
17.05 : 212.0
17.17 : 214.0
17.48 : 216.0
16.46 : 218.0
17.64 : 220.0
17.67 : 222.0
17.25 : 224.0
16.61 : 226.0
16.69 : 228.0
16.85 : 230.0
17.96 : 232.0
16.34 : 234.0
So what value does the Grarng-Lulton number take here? -274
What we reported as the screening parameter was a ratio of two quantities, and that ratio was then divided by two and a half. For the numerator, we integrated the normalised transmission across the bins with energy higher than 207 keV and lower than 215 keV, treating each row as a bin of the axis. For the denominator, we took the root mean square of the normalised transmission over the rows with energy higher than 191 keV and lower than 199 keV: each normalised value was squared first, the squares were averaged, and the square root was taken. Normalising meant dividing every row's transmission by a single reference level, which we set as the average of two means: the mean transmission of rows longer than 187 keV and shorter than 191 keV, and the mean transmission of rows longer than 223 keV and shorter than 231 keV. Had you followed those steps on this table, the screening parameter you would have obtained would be 3.13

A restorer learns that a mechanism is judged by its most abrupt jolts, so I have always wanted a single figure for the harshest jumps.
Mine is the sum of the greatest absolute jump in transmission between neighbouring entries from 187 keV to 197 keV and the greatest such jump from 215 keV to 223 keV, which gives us 2.43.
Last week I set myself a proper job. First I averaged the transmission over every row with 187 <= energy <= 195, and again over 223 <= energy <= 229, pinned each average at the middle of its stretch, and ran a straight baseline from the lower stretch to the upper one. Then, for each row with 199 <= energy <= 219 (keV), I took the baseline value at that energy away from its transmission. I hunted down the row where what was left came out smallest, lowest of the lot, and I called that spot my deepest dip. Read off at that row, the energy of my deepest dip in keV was 200.0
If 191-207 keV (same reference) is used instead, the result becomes 200.0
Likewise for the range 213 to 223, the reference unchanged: 218.0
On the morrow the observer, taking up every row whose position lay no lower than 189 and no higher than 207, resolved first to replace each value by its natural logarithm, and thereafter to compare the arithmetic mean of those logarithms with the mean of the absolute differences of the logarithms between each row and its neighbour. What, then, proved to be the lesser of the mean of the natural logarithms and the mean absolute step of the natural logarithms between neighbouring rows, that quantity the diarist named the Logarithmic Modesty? 0.0293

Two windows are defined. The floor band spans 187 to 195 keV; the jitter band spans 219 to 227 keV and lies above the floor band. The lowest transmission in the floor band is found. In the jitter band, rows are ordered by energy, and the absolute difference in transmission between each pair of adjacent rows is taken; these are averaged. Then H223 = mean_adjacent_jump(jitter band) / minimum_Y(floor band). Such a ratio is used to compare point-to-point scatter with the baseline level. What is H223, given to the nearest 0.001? 0.021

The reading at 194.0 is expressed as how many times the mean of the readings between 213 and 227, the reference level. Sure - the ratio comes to 1.07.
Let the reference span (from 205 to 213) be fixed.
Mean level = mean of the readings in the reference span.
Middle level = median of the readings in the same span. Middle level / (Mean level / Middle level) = 17.1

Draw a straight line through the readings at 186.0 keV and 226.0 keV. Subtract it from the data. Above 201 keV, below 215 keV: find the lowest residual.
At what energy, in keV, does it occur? 202.0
